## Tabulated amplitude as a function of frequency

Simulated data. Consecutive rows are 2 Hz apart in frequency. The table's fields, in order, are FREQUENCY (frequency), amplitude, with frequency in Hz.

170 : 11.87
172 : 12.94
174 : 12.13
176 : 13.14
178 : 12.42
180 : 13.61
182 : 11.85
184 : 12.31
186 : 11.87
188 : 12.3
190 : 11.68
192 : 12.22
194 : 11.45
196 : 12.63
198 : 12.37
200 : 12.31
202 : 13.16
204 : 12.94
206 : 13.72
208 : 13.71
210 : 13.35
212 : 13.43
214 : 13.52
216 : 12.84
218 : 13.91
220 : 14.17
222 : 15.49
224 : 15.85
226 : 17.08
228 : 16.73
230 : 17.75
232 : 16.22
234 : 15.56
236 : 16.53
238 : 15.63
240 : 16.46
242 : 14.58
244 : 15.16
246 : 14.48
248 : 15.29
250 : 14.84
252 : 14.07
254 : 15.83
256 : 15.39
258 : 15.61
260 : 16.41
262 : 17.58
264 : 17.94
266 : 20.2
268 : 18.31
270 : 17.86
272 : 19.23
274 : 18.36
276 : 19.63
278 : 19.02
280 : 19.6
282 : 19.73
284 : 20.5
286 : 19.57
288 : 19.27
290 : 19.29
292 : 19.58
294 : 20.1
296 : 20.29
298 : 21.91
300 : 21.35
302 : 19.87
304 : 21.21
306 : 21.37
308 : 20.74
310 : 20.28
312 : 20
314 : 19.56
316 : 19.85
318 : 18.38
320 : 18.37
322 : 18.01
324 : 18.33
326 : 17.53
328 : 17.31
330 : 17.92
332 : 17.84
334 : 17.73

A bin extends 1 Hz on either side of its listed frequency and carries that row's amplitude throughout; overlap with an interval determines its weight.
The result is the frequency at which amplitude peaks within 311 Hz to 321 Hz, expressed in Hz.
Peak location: 312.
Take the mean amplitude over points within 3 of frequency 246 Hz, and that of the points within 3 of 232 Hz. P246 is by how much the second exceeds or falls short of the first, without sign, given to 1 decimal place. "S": 1.5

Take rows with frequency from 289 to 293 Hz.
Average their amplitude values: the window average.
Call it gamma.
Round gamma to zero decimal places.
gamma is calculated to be 19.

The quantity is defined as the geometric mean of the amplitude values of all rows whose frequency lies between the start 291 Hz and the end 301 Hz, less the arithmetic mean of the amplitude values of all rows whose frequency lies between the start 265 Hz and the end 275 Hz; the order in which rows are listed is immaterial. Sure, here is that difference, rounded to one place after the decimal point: 1.8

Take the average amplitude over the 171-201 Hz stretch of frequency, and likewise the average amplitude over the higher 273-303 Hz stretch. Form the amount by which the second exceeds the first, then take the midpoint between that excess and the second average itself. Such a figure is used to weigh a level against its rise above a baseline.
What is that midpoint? 13.7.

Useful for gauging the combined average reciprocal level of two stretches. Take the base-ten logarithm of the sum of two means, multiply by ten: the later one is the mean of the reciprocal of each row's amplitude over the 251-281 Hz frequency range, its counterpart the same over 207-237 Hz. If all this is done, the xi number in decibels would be -9.1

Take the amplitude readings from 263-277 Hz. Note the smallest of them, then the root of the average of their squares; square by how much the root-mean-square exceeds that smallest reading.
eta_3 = 0.90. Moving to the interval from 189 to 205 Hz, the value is 0.82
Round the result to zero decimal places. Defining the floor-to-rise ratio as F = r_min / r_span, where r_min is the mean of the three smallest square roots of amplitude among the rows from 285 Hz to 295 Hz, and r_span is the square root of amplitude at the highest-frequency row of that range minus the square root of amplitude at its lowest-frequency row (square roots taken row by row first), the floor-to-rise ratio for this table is 74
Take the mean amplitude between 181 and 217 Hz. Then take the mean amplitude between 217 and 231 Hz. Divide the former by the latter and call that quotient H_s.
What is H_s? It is 0.798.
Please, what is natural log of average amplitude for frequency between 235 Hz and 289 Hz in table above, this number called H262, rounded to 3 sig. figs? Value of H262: 2.85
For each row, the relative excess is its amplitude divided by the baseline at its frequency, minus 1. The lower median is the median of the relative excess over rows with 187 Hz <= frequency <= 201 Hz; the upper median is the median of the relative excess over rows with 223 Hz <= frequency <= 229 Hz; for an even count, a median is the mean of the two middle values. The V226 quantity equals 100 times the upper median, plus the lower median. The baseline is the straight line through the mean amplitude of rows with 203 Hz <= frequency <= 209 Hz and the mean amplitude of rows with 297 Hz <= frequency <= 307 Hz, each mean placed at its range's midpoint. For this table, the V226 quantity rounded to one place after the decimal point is 9.9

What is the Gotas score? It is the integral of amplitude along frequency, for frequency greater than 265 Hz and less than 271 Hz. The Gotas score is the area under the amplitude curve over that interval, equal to 113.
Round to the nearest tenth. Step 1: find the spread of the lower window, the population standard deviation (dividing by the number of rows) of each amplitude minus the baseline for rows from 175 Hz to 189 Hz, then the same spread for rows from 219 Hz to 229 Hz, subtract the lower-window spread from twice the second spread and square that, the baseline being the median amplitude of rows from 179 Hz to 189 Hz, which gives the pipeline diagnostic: 2.1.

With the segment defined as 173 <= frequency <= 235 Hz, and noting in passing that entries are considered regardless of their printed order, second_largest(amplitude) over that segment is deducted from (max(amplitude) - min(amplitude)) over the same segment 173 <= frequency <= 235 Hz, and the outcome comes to -11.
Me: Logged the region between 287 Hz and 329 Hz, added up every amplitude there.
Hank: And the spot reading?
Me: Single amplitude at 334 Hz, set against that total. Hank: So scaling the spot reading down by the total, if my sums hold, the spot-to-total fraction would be 0.043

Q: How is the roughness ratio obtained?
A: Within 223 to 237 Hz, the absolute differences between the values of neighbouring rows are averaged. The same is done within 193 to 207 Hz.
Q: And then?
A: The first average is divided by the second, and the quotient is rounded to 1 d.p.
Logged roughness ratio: 1.7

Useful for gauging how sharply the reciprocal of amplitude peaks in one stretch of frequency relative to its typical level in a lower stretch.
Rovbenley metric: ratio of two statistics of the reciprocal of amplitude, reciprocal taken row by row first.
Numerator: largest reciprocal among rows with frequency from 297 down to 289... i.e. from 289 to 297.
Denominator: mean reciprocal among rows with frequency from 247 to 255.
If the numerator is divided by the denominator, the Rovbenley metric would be 0.78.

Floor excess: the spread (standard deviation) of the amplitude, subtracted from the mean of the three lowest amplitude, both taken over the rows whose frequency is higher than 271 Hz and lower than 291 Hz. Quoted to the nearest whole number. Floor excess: 18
